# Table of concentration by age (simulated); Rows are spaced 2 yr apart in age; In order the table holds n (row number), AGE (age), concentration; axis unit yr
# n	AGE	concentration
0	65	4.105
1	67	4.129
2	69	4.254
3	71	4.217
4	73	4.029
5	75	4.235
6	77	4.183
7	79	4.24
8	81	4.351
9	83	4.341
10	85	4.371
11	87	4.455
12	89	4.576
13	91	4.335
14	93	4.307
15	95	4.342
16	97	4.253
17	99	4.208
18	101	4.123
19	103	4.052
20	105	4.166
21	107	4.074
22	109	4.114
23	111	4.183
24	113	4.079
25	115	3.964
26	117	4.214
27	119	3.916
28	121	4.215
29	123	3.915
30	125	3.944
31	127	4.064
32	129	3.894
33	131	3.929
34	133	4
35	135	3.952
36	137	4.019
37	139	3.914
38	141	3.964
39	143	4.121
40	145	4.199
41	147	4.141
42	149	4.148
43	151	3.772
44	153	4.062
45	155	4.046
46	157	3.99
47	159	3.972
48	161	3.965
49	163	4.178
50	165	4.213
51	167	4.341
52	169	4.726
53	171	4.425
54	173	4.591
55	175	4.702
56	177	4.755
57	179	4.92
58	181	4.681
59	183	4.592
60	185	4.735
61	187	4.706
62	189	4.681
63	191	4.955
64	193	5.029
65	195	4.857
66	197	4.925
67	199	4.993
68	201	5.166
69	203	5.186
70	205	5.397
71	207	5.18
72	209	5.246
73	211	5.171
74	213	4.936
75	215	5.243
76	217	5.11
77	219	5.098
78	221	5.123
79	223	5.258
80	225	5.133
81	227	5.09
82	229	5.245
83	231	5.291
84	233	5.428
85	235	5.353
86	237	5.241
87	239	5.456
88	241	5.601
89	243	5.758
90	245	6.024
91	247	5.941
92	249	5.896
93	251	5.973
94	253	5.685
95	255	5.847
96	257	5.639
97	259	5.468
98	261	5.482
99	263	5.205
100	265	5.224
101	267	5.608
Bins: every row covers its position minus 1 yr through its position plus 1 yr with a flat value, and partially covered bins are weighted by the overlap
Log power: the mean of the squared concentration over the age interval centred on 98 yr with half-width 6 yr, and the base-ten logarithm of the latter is 1.25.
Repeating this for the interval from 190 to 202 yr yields 1.40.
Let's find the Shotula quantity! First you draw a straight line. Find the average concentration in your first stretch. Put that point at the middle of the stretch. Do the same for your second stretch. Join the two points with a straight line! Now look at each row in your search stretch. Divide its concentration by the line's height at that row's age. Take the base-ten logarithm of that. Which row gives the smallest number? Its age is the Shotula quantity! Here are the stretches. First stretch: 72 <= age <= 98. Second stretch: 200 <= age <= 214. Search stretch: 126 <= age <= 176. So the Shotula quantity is 151 yr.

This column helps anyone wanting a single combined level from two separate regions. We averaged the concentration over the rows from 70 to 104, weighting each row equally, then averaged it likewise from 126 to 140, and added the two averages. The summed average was 8.2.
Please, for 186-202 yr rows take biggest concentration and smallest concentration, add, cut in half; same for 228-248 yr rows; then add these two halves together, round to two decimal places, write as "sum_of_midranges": 10.56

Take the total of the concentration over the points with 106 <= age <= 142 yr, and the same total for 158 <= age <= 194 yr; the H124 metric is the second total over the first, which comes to 1.14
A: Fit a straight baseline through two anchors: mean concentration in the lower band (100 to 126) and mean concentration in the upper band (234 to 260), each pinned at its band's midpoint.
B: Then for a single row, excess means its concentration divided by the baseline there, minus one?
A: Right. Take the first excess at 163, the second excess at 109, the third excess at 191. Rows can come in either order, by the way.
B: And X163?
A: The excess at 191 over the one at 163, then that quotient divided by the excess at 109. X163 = 4.8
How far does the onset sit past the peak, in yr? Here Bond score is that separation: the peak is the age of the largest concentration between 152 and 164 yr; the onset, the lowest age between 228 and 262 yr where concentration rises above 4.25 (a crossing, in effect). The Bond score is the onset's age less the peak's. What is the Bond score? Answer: 66 yr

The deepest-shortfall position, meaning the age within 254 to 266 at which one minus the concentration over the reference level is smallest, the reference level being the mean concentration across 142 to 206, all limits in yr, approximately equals 255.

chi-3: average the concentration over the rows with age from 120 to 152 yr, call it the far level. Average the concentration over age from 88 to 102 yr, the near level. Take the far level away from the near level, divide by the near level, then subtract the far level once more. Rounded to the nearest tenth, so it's -3.9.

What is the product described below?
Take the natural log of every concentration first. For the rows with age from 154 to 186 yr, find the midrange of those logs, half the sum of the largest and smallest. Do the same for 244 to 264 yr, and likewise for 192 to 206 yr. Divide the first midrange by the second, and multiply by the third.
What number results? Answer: 1.408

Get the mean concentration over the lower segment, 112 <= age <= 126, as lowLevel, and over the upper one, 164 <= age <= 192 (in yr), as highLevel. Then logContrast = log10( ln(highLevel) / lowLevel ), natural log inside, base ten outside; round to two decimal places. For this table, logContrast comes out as -0.42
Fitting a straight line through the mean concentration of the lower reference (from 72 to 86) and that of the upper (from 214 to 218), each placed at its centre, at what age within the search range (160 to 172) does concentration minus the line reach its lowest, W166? 161 yr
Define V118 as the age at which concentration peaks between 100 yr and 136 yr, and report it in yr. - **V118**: 121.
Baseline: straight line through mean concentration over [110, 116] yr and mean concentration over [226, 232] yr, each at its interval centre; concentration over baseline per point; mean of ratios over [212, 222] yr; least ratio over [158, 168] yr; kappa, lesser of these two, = 0.87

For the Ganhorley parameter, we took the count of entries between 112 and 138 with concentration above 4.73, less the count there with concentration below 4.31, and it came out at -13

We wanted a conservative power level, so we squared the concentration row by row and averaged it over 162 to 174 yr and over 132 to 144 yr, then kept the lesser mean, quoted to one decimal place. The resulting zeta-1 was 16.0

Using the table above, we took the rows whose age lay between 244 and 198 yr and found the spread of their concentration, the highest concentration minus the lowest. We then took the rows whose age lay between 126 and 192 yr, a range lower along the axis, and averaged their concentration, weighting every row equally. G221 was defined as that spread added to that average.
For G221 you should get 5.11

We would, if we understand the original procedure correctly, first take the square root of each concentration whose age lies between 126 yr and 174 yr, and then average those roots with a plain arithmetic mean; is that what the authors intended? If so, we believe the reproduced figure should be 2.03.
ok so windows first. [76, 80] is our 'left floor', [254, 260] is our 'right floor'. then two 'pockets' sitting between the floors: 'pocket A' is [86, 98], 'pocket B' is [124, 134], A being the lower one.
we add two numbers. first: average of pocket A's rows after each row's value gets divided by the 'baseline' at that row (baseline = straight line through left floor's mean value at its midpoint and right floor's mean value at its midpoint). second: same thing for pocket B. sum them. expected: 1.87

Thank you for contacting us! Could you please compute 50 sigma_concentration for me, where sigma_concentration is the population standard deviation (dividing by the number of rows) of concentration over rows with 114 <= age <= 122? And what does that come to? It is 6.9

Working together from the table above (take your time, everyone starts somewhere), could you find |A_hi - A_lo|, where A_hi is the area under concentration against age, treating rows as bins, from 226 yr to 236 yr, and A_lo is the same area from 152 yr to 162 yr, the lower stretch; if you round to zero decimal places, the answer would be 13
